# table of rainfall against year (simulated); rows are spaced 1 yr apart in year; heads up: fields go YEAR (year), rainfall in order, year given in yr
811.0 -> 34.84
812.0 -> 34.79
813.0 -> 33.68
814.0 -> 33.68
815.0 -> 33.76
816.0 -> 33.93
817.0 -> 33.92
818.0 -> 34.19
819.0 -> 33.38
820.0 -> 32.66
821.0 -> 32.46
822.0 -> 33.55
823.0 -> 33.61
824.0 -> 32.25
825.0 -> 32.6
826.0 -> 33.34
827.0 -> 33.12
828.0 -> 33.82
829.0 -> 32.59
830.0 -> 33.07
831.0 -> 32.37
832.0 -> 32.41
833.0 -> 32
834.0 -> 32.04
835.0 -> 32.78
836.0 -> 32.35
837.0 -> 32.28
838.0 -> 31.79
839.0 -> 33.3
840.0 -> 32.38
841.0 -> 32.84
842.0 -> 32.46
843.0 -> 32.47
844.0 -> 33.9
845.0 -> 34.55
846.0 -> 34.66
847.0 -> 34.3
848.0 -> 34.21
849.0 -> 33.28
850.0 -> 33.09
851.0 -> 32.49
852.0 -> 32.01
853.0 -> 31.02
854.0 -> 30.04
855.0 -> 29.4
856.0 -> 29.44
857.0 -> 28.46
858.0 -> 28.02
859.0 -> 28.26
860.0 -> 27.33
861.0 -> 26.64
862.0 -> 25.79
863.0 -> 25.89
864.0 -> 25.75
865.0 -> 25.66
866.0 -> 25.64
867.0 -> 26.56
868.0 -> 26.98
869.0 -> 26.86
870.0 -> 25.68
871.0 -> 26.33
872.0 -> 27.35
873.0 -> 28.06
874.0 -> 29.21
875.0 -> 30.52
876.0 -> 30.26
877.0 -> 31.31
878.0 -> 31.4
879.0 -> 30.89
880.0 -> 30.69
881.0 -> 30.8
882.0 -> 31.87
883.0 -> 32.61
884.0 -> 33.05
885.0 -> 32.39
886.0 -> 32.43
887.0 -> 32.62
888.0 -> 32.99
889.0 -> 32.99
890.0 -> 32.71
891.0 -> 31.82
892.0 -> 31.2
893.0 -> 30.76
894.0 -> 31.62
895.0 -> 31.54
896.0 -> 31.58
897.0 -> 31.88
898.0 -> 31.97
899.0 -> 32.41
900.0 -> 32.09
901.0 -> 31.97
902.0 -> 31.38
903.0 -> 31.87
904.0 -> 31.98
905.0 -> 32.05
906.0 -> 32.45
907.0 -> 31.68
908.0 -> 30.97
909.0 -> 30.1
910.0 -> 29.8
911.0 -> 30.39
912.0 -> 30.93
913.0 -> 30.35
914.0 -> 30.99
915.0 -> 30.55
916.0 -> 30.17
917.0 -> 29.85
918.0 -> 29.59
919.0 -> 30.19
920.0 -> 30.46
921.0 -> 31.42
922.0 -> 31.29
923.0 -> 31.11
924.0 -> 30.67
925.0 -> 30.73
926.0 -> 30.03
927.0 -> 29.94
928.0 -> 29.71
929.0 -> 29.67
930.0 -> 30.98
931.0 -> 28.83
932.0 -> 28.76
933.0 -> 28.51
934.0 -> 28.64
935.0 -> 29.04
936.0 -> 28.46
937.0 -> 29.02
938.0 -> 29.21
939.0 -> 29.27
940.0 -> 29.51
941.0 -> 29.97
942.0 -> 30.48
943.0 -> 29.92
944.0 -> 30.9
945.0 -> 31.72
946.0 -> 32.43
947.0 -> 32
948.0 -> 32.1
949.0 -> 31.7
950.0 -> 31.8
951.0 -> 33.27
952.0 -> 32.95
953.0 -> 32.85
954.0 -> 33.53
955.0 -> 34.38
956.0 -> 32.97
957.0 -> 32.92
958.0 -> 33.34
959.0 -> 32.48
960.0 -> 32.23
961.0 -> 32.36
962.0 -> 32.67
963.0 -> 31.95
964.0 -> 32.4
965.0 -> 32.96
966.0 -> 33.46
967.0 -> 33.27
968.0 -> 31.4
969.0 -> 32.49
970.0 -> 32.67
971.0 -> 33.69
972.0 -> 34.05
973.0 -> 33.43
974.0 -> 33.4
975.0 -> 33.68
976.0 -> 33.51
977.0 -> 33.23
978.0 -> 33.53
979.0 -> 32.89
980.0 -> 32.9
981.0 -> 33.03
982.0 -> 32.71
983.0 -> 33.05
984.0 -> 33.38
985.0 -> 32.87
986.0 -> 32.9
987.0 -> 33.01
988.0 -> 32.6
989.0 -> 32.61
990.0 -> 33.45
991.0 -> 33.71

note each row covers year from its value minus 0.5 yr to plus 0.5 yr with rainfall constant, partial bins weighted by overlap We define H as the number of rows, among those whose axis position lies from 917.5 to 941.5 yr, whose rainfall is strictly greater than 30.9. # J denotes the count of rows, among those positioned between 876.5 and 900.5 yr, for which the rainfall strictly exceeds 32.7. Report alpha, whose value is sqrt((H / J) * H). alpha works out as 2.0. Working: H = 4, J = 4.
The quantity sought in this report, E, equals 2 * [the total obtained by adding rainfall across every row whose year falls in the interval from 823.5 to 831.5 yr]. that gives 526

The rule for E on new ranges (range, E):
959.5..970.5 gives 716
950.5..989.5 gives 2574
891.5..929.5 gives 2355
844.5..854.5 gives 659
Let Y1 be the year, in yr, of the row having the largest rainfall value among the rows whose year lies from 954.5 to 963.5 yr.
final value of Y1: 955.0 yr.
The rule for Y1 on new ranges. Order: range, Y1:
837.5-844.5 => 844.0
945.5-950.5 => 946.0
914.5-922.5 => 921.0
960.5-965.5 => 965.0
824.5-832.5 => 828.0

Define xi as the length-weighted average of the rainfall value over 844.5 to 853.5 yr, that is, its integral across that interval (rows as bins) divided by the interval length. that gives 33.3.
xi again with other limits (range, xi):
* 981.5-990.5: 33.0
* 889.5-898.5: 31.7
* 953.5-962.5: 33.0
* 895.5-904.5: 31.9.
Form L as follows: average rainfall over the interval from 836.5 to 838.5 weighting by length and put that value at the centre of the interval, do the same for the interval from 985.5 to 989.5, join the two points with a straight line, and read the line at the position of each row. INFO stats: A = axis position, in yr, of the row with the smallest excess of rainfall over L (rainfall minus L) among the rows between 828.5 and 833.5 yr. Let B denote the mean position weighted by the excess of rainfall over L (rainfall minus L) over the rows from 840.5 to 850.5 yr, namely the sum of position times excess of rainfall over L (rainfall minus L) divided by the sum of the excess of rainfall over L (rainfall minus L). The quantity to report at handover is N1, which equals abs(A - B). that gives 13.1 yr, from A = 833.0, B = 846.1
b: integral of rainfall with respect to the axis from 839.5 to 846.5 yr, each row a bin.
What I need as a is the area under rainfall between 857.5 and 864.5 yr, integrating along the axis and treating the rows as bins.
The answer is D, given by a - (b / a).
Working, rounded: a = 188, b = 233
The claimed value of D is 186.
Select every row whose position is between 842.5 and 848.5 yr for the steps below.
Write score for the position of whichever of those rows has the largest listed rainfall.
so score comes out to 846.0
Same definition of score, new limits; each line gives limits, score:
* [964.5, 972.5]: 972.0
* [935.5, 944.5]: 944.0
